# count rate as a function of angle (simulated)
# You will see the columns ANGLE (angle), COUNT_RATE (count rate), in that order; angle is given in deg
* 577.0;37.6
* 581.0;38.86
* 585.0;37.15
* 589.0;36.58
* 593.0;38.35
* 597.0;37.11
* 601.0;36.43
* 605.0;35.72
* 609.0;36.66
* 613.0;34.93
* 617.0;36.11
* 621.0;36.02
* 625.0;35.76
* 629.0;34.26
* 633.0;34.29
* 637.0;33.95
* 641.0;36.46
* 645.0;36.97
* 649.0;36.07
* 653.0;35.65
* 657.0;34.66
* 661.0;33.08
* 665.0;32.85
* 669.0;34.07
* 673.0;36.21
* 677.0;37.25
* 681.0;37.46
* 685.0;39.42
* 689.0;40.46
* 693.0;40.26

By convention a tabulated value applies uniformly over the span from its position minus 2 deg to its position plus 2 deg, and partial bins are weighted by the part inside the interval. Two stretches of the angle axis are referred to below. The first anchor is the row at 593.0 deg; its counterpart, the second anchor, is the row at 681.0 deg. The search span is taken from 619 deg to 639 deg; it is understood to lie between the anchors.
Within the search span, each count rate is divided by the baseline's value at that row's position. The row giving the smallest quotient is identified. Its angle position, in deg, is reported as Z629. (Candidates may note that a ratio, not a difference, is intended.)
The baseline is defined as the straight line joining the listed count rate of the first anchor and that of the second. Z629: 637.0 deg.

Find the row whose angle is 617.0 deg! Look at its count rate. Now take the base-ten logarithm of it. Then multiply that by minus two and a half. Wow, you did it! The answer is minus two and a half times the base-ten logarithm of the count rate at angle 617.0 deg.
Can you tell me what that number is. -3.89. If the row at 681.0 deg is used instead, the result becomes -3.93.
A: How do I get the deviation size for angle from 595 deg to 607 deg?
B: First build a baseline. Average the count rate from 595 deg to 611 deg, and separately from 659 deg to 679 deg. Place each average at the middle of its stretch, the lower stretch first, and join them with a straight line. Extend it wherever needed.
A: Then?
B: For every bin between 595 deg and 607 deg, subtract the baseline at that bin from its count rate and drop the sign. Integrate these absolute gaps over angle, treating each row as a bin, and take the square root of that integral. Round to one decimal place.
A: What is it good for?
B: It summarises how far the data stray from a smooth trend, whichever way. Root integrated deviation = 2.3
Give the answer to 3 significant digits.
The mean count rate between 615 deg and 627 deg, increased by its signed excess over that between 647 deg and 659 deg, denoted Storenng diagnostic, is 36.5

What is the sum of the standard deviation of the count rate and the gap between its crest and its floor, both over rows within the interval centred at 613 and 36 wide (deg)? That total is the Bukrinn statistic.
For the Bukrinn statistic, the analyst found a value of 3.7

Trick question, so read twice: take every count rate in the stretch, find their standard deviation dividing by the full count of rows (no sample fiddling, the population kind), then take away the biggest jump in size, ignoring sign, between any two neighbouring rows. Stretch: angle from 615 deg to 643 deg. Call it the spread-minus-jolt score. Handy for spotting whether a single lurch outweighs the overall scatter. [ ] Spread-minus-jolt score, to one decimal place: -1.5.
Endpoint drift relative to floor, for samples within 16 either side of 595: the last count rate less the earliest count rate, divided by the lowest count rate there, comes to -0.06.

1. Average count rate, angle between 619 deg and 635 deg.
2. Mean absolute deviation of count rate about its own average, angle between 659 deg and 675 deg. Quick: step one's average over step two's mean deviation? 32.3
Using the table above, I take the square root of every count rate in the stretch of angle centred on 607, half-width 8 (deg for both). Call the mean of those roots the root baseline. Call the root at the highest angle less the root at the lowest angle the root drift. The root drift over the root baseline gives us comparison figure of -0.021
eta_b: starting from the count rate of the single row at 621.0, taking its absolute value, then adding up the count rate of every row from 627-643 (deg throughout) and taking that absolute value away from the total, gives 103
